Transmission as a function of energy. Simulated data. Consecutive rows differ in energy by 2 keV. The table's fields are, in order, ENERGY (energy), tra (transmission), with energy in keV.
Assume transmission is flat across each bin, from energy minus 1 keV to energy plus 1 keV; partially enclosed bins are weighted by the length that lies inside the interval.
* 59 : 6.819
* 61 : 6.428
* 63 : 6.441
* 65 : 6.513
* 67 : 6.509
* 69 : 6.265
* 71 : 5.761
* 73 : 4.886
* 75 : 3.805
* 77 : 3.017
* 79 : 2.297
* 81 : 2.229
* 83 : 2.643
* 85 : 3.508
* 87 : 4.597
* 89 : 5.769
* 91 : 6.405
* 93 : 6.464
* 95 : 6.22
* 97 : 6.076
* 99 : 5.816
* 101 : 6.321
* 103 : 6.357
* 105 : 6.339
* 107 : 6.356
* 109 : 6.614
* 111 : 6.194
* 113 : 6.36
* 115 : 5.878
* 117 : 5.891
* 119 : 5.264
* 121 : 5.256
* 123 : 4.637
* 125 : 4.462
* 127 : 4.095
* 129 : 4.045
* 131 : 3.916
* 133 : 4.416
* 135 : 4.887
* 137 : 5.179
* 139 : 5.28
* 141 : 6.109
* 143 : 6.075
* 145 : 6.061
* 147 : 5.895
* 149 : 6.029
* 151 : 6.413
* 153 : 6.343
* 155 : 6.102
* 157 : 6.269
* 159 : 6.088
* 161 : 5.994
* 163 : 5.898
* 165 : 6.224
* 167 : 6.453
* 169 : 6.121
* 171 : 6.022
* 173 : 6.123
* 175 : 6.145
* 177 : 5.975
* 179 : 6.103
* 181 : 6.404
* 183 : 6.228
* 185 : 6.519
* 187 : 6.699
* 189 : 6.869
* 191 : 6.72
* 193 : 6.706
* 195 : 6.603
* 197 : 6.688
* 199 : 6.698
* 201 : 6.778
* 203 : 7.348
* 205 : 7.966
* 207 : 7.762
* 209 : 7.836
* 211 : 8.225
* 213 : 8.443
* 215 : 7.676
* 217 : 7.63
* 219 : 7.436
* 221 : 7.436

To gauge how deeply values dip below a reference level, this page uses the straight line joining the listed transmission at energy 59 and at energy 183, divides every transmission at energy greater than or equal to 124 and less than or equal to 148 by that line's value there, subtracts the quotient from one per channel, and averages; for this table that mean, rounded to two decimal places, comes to 0.22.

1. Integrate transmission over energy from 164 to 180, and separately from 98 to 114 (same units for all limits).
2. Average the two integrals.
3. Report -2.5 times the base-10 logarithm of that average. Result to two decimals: -4.99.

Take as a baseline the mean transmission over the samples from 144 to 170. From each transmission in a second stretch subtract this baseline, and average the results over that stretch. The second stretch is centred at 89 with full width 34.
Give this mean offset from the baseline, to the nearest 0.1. -1.3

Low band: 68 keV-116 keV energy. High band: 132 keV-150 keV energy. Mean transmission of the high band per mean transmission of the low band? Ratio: 1.06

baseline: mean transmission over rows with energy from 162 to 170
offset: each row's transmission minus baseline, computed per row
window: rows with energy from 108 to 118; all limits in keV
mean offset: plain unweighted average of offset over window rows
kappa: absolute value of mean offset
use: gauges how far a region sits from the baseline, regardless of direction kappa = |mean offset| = 0.01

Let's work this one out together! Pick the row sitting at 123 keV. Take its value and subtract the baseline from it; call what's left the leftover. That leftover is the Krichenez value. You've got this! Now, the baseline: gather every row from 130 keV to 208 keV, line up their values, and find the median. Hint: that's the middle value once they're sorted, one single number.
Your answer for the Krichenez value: -1.5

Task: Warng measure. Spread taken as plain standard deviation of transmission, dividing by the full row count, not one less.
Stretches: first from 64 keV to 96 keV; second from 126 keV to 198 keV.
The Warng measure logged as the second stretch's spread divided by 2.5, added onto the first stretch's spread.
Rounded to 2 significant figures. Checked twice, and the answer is 1.9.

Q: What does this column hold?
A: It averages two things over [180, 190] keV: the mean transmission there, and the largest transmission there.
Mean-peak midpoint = 6.7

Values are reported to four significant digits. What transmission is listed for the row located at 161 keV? 5.994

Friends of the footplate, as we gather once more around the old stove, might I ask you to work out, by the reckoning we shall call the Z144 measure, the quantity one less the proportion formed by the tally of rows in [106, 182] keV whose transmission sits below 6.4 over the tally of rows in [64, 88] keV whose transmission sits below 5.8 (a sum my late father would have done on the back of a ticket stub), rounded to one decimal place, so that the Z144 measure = -2.8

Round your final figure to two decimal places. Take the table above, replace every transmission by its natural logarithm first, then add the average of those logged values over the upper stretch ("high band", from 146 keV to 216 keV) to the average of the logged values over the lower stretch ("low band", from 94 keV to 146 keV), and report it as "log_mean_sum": 3.59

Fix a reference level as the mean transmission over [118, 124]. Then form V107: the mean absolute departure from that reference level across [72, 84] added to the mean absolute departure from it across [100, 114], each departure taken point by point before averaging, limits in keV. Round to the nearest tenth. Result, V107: 3.2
